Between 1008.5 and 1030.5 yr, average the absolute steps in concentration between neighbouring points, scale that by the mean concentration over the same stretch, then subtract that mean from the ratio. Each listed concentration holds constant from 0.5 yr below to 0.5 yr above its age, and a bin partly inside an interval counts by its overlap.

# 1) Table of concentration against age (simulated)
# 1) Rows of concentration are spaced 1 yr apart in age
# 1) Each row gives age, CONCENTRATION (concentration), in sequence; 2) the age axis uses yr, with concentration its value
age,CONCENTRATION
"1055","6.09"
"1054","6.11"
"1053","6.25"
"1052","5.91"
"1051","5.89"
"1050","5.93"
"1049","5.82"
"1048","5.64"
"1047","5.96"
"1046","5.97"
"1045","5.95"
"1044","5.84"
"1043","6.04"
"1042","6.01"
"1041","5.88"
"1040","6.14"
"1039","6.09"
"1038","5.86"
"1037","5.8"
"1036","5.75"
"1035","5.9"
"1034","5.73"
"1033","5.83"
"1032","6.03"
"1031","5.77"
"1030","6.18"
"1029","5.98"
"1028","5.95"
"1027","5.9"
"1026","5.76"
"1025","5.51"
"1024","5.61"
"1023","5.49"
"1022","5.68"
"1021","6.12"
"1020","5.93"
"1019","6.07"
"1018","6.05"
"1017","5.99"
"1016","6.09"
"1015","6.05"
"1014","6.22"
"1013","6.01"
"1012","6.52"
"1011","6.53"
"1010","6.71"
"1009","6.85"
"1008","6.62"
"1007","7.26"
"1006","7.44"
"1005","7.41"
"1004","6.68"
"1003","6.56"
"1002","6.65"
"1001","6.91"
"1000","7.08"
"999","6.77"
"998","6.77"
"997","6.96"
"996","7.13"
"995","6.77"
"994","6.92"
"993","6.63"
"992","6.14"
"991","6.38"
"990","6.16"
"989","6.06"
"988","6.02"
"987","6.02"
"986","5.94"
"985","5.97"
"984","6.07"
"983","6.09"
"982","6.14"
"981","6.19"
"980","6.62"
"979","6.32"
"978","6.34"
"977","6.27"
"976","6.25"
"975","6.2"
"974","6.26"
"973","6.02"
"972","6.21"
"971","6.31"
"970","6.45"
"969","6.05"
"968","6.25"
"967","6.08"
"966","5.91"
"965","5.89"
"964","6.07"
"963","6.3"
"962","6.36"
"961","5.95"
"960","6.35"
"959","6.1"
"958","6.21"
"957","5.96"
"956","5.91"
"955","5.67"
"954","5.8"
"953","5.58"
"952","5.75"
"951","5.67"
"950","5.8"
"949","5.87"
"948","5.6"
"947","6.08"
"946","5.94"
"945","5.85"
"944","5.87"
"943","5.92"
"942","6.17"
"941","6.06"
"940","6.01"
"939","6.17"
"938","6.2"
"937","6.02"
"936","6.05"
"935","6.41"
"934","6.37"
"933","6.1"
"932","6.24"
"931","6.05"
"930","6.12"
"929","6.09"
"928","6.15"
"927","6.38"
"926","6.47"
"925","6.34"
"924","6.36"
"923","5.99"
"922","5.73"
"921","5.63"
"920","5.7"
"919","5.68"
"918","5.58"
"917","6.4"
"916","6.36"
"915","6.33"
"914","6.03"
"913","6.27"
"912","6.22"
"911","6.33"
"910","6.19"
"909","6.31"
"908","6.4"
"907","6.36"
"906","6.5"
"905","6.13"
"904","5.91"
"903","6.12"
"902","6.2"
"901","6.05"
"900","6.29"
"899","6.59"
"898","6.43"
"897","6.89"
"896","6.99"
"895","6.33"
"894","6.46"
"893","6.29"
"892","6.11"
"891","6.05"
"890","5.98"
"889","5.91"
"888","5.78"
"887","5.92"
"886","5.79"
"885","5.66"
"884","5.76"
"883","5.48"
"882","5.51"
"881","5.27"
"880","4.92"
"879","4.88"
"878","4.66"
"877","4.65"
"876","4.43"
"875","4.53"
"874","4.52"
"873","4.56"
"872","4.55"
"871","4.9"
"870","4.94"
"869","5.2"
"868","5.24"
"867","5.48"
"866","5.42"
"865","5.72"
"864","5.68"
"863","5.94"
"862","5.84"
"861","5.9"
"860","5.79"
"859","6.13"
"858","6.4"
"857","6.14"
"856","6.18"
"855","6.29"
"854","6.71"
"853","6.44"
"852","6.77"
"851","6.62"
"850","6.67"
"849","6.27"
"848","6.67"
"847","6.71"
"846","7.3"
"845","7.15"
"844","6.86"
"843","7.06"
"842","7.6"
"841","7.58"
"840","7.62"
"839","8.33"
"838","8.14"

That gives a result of -6.03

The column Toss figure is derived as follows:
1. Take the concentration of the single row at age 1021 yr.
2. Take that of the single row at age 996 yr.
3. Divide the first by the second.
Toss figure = 0.86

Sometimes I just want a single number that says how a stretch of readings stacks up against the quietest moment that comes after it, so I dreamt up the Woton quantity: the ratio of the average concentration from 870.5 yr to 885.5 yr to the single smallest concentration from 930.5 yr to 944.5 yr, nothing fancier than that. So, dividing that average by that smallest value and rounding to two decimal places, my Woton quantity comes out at 0.84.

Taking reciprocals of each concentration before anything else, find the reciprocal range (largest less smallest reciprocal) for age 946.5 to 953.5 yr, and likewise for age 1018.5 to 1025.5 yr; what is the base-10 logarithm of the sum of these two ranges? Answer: -1.48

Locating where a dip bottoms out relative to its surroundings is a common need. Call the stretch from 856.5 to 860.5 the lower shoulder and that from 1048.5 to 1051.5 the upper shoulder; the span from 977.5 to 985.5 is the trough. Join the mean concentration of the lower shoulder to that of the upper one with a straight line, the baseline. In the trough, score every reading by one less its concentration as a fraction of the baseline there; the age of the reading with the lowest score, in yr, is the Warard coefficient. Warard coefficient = 980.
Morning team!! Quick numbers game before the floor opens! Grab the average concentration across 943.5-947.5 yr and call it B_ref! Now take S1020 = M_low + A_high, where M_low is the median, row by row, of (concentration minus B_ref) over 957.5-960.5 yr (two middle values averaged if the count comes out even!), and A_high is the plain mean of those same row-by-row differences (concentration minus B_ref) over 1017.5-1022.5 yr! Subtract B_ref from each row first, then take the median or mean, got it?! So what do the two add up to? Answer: 0.31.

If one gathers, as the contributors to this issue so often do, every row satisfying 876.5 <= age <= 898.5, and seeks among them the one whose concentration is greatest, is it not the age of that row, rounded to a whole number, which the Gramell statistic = 896 yr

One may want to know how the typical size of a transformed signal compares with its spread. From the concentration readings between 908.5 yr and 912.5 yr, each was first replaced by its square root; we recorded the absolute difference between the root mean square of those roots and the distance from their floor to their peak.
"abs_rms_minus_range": 2.47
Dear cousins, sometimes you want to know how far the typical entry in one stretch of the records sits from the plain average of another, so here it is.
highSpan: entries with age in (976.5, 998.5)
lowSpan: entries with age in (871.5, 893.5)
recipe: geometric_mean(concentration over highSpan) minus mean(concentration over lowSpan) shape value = 1.0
